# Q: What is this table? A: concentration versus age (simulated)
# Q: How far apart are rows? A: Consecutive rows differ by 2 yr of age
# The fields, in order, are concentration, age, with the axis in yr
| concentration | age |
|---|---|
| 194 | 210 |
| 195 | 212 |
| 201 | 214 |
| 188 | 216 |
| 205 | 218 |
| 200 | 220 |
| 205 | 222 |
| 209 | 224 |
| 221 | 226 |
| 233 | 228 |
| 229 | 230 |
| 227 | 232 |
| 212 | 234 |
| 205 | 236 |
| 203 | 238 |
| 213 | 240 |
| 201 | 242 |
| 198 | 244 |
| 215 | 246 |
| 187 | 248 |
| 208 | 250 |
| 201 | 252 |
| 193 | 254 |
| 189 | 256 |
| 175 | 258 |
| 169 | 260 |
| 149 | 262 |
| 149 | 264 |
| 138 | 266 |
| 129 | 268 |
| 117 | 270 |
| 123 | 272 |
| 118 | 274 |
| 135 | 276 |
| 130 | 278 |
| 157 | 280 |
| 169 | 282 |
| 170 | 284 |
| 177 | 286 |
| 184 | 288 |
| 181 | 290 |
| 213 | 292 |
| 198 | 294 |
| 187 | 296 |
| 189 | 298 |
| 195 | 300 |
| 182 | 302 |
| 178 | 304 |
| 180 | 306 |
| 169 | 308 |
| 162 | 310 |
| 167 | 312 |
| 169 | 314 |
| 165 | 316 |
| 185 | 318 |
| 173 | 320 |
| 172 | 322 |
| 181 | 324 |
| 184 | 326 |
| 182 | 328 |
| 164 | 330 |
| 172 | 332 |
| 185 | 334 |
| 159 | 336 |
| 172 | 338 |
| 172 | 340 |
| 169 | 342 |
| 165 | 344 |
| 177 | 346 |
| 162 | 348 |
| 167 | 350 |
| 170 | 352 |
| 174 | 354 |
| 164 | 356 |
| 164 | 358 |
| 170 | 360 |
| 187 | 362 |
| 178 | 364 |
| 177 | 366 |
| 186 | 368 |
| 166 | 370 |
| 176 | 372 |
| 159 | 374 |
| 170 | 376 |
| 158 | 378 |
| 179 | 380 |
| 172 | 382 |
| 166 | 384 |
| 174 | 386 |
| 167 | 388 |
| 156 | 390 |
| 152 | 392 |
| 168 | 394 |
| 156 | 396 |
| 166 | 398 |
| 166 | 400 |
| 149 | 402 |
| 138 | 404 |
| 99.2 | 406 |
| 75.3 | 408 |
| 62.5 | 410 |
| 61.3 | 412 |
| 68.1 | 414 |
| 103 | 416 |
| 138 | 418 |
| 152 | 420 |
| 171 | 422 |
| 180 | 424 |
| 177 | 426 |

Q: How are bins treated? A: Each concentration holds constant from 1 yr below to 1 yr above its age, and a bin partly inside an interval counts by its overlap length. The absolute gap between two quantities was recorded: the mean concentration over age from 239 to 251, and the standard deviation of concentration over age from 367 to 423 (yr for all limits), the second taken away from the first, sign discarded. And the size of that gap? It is 166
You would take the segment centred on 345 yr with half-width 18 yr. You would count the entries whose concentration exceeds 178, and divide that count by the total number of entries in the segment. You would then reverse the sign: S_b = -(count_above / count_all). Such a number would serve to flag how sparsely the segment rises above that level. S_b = -0.17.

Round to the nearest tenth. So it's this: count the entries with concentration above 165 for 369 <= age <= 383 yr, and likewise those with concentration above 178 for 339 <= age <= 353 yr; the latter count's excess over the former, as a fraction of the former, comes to -1.0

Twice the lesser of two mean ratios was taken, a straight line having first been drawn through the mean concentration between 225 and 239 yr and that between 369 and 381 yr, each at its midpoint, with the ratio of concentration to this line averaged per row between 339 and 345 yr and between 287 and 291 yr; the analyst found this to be 1.840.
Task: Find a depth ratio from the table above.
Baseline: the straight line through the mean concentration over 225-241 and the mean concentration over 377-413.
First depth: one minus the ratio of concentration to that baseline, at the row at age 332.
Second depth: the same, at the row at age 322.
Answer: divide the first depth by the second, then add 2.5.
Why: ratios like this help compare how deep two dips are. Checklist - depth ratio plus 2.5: 2.5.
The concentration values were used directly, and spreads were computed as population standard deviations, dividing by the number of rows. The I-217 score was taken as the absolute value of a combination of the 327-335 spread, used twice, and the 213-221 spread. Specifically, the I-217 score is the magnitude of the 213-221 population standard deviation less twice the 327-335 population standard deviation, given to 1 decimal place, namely 10.3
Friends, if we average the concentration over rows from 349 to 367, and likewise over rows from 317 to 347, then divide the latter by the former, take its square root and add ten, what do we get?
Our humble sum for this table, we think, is 11.01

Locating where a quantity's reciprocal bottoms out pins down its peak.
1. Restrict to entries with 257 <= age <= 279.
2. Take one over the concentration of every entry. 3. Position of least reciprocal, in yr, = 258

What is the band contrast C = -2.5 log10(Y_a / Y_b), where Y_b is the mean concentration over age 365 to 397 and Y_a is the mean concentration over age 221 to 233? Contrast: -0.30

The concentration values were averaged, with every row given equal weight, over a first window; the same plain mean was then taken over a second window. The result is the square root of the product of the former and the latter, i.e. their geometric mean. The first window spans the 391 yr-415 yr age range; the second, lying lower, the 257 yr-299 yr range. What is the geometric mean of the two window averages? 140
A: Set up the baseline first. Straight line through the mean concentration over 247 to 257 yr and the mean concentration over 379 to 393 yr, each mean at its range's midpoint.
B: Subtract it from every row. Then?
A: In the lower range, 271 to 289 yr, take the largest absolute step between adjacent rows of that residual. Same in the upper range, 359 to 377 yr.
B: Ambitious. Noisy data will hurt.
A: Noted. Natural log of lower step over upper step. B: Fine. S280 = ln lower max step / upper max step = 0.34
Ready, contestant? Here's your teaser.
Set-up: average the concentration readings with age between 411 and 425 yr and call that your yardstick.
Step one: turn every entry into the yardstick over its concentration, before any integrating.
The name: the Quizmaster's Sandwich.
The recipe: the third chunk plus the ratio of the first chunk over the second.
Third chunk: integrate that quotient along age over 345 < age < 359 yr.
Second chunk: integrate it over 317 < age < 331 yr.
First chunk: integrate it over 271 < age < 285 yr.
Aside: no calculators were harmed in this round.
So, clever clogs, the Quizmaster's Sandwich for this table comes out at 11.7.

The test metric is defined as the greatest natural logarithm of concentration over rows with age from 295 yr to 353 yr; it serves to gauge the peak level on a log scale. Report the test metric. 5.27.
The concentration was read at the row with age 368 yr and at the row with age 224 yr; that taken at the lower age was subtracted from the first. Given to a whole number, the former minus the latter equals -23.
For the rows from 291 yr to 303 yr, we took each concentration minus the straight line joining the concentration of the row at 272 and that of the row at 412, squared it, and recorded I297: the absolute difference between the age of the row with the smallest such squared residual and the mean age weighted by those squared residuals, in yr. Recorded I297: 5.6 yr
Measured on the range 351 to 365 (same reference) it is 2.5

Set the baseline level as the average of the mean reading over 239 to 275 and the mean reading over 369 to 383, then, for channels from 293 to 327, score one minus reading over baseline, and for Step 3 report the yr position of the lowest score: 294 yr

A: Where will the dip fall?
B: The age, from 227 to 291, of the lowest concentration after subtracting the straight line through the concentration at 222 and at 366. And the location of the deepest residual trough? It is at 270 yr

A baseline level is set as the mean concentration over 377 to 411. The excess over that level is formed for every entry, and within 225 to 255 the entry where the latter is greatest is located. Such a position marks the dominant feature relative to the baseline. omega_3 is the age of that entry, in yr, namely 228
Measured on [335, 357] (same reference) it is 346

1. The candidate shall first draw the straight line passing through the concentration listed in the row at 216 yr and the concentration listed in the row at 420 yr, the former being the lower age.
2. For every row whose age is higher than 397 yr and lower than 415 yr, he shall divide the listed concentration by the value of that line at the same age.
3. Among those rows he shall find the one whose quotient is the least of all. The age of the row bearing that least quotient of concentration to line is 412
